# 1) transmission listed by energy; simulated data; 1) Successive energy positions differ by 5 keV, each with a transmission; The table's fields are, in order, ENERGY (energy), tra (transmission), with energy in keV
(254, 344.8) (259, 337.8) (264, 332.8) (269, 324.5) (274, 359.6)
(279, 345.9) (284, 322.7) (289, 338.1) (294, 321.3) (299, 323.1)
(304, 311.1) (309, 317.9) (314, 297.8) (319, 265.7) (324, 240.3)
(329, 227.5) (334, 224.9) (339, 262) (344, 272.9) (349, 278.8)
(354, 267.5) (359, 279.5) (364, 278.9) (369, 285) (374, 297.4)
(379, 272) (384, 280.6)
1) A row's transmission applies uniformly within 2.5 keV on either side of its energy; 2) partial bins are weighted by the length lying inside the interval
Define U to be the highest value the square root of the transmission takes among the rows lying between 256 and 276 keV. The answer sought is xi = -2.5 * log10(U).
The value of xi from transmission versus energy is -3.19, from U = 19.0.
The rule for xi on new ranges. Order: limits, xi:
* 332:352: -3.06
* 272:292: -3.19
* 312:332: -3.09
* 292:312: -3.14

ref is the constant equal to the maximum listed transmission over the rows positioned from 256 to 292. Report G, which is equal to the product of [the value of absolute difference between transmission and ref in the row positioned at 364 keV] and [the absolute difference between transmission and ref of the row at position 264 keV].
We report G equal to 2163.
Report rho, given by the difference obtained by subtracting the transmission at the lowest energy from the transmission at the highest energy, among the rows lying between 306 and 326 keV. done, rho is -78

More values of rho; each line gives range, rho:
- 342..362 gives 7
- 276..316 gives -48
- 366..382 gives -13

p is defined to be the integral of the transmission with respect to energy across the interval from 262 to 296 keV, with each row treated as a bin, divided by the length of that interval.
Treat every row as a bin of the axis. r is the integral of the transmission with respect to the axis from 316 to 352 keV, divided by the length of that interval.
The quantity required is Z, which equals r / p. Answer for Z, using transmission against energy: 0.76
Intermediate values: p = 335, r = 254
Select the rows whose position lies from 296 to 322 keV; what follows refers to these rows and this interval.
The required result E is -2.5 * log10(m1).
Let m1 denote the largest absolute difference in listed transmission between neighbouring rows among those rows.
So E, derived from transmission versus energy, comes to -3.77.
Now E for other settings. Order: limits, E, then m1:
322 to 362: -3.92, 37.1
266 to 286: -3.86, 35.1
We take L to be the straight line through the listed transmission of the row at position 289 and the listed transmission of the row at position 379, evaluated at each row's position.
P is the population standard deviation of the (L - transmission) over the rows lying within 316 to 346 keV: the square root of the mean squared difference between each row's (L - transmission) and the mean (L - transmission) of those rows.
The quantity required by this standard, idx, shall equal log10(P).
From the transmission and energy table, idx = 1.33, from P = 21.4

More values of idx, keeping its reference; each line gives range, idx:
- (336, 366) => 1.07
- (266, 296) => 1.12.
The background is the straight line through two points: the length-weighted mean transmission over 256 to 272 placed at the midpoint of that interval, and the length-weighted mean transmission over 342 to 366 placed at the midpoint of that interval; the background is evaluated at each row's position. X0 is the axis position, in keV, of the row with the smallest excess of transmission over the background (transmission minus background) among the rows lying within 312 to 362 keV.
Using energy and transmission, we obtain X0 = 329 keV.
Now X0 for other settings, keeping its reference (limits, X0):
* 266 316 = 269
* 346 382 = 354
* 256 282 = 269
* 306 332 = 329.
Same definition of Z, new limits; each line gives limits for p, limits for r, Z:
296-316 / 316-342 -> 0.78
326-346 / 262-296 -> 1.36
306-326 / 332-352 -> 0.92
